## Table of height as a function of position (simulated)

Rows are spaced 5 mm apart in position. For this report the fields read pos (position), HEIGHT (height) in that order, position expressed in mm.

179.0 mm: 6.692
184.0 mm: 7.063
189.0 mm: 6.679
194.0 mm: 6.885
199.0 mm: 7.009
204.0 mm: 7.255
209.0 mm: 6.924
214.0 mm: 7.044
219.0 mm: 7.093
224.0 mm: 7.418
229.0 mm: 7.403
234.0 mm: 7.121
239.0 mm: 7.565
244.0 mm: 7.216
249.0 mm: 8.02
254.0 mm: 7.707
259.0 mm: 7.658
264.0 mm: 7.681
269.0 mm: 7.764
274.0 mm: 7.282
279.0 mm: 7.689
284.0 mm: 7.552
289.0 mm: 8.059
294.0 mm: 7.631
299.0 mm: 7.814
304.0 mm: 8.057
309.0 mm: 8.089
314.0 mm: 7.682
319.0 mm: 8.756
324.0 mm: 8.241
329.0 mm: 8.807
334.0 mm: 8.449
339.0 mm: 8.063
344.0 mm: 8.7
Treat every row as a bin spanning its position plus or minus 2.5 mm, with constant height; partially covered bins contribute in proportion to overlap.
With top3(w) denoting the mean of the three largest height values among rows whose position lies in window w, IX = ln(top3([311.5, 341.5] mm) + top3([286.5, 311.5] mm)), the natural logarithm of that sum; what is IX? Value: 2.82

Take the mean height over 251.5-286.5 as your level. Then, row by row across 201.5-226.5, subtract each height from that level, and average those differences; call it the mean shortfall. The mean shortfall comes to 0.5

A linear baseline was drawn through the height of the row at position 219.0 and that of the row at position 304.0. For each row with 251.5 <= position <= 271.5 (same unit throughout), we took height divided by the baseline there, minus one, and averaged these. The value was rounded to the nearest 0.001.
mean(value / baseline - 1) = 0.017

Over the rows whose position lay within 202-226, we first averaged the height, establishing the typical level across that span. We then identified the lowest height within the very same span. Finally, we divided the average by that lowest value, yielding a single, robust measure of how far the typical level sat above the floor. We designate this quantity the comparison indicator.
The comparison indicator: 1.03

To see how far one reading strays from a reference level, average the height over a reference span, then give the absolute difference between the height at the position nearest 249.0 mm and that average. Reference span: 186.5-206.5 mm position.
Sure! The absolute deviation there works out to 1.1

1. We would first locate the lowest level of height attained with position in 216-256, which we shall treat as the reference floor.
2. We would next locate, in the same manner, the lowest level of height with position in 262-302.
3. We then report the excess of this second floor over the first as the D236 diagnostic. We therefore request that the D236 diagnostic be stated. 0.19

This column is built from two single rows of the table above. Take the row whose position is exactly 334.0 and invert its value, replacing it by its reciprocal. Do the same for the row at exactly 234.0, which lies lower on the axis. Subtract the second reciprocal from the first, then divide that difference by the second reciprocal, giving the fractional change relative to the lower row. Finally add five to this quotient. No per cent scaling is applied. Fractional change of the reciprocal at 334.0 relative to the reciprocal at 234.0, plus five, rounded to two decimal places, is 4.84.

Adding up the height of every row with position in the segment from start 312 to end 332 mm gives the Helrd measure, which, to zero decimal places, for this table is 33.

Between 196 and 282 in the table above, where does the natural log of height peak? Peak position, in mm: 249.0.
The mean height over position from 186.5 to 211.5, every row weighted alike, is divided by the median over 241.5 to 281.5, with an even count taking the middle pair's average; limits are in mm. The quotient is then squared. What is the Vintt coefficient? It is 0.82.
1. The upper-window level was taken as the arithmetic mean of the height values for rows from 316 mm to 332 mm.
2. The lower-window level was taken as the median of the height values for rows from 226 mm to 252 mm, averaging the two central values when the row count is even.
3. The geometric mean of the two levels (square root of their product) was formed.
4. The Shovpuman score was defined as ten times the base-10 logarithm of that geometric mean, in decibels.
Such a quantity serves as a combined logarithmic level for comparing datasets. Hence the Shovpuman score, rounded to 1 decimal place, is 9.0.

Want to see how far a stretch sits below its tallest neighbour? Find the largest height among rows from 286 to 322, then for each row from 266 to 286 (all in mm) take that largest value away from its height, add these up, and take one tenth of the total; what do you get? -0.474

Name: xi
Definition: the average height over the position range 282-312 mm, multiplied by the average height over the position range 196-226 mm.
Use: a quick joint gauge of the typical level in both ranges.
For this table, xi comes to 56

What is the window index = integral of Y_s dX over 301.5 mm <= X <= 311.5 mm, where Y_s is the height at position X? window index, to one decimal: 80.7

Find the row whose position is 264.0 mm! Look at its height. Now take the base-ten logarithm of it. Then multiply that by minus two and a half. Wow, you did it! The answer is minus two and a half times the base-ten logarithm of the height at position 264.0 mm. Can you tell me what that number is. -2.21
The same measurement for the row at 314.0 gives -2.21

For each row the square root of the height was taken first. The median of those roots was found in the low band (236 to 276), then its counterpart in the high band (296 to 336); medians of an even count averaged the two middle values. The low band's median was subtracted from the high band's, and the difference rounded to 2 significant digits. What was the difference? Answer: 0.088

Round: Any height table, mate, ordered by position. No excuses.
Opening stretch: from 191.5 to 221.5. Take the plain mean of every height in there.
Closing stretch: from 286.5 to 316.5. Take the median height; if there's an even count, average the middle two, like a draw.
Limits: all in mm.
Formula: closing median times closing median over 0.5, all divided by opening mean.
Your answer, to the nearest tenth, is 17.9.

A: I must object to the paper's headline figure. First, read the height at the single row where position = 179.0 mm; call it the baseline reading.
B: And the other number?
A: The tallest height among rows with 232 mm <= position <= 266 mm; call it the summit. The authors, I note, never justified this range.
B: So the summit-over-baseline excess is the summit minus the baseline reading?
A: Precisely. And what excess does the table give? 1.3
